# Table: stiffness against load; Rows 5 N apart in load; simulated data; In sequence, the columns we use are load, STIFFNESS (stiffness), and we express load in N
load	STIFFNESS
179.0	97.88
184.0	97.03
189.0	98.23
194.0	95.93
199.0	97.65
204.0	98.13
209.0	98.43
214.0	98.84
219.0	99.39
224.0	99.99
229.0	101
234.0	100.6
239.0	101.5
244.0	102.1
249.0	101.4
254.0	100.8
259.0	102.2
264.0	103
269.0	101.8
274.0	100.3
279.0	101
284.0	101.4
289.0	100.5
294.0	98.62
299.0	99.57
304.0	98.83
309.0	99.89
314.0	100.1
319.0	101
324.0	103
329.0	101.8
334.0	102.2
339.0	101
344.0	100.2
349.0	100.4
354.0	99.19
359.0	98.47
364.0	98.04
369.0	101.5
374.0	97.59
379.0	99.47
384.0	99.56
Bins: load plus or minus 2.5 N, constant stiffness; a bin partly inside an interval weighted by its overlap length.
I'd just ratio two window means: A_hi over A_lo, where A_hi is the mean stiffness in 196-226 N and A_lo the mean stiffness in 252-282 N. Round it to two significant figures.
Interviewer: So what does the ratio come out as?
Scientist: 0.97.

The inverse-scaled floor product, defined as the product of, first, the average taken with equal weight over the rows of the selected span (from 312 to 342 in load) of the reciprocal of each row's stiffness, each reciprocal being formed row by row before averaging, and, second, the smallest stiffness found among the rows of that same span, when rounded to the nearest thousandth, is 0.986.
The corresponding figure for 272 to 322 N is 0.985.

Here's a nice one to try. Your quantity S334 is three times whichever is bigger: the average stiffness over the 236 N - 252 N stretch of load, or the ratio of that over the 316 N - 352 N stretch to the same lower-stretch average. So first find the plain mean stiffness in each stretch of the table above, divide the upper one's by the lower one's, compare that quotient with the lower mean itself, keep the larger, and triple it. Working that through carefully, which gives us 305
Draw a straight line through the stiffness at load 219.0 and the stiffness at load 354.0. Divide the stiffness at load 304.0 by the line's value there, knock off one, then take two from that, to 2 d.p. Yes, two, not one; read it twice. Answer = -2.00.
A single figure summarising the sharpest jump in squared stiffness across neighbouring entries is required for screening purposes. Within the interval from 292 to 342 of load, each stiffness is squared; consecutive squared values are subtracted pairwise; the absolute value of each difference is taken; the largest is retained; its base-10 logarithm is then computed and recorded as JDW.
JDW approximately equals 2.61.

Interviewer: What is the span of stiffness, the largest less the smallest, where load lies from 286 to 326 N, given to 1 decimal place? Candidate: 4.4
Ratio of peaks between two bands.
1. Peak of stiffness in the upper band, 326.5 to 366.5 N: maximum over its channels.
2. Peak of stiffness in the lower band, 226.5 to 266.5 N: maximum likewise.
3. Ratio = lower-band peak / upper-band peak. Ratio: 1.01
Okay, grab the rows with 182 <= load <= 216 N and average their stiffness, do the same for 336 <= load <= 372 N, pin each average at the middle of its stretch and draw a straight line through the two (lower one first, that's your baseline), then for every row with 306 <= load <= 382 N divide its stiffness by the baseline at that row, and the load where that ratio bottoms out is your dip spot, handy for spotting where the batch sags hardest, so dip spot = 374.0 N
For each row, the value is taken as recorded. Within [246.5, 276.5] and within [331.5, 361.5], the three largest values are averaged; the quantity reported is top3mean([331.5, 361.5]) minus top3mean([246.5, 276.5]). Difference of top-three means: -1.1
